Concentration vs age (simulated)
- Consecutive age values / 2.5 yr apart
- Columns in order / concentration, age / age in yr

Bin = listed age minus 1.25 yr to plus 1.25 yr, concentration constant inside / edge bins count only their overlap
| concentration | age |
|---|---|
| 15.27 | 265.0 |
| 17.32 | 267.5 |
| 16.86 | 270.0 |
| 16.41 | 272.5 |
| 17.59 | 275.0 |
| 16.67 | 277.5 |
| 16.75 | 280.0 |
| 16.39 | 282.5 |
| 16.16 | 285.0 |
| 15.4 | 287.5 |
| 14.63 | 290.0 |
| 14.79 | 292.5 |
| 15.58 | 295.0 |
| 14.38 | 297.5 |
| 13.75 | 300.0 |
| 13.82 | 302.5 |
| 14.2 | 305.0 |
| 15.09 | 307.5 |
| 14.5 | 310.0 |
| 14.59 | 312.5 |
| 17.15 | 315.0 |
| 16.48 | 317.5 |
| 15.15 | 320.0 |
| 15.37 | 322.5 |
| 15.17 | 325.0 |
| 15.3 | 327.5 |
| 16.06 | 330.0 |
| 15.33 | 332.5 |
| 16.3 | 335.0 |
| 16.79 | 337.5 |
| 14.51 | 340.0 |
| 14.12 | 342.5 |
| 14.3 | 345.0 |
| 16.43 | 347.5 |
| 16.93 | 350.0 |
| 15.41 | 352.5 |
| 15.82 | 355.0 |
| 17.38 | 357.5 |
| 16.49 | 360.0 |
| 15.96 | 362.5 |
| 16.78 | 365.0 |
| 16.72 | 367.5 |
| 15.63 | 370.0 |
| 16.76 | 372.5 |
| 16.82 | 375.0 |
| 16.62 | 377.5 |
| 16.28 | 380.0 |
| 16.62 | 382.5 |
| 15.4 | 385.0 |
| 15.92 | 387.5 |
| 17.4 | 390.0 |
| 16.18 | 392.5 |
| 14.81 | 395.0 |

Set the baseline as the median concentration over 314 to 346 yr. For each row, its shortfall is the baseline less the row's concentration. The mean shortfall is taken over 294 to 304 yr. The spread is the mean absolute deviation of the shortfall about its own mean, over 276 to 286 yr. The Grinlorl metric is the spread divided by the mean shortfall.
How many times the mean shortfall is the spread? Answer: 0.2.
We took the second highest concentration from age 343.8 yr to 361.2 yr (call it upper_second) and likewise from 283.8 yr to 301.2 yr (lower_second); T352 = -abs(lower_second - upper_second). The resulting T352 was -1.35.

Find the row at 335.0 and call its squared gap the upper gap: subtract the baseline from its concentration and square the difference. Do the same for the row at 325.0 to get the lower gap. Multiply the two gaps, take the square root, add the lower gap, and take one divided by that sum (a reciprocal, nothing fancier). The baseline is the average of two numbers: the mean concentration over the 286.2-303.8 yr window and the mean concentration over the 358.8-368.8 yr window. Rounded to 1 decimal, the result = 2.3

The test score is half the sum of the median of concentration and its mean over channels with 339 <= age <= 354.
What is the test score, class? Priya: 15.1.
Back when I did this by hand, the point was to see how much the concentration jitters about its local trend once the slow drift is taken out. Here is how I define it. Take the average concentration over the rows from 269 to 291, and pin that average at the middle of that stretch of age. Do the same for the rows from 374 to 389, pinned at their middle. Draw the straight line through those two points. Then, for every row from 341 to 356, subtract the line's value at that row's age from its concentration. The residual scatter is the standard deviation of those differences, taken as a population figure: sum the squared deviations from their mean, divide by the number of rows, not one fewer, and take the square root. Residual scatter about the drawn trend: 1.0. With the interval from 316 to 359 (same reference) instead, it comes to 0.9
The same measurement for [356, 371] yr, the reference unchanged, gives 0.6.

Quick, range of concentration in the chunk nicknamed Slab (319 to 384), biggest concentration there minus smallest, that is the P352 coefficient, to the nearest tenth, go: 3.3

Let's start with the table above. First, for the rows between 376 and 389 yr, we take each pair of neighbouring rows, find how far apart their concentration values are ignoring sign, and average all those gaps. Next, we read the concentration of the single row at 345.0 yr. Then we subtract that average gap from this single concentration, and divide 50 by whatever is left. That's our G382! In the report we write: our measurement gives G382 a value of 3.7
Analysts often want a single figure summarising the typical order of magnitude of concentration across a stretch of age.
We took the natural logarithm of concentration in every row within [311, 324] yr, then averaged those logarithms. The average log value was 2.75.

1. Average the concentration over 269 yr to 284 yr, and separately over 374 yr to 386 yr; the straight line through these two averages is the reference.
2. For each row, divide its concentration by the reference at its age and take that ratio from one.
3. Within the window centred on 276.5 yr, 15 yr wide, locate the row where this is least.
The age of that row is 275.0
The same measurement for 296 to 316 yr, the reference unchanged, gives 315.0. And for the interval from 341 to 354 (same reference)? 350.0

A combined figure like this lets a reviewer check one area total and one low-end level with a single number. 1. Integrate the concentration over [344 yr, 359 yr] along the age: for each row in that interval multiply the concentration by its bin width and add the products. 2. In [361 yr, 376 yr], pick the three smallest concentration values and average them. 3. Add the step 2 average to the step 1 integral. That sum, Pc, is 257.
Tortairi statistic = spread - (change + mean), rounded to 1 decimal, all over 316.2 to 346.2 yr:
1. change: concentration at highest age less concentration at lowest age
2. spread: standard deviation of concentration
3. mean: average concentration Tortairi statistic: -12.4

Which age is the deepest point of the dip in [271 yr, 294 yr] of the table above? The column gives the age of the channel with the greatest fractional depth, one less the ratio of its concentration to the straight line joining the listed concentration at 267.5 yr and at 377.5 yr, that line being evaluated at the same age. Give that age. 290.0 yr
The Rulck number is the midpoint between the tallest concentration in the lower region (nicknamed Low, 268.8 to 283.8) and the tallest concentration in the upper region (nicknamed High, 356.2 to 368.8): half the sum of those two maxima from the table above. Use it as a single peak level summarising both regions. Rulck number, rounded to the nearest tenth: 17.5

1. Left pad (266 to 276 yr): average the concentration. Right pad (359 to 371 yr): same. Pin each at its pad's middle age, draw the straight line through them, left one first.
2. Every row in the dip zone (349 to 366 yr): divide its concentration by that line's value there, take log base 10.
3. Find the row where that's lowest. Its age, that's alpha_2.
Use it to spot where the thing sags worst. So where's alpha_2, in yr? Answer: 352.5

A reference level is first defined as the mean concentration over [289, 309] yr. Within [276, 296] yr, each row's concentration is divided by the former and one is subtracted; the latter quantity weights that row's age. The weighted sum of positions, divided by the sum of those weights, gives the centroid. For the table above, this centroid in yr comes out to 283.4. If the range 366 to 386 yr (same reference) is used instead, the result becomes 375.7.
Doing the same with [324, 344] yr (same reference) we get 332.4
